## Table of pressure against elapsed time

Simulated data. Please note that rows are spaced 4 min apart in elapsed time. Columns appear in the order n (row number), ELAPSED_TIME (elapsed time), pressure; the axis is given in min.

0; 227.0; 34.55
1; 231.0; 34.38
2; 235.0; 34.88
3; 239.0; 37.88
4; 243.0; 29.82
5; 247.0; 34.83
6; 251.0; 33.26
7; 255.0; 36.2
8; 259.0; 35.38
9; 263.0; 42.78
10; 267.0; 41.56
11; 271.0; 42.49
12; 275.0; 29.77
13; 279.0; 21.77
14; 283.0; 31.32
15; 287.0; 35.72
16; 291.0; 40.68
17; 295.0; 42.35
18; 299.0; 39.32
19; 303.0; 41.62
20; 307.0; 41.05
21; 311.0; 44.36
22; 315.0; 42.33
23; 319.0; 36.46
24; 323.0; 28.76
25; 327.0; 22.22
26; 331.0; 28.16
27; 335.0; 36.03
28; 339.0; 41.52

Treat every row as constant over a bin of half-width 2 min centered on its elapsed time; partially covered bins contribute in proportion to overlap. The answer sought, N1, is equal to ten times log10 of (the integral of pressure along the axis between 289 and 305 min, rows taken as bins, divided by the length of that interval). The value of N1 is 16.1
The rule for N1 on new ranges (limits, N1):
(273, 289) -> 14.7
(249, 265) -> 15.7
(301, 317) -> 16.3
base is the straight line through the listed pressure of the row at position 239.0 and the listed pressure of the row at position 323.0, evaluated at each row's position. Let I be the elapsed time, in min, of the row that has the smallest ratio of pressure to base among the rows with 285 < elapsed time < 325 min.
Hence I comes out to 323.0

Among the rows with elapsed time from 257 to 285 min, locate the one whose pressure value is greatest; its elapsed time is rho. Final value 263.0 min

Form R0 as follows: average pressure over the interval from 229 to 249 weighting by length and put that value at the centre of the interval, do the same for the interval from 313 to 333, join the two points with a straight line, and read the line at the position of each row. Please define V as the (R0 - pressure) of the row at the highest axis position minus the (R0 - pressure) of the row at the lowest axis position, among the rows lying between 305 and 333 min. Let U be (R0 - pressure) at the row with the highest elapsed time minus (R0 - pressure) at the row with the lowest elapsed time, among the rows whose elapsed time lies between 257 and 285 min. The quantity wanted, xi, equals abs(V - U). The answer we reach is 9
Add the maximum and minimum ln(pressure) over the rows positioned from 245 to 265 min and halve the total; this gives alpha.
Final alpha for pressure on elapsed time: 3.63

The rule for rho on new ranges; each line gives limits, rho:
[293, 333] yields 311.0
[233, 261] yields 239.0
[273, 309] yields 295.0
